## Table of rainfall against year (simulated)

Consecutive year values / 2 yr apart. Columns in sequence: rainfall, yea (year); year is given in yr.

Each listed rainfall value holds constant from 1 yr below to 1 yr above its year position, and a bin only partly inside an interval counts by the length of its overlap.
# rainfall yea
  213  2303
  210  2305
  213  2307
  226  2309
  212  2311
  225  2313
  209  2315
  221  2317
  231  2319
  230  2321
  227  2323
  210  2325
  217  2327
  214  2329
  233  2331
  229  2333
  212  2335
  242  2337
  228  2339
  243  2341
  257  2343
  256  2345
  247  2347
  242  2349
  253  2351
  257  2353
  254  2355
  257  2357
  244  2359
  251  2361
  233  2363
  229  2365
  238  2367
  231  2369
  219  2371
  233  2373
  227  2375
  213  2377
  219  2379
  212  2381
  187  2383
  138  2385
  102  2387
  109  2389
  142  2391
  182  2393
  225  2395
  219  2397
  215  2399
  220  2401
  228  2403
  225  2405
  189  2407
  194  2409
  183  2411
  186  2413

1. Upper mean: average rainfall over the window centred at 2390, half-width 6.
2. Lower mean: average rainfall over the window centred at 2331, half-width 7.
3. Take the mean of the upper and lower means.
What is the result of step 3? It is 186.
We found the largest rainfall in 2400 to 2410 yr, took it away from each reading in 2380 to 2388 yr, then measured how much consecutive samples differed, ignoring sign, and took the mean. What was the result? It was 37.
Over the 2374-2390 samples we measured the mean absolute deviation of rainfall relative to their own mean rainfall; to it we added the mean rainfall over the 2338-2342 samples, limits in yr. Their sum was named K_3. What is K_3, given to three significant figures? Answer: 280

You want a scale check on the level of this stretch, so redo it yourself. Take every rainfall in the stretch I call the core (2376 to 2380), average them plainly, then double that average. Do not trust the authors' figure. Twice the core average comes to 432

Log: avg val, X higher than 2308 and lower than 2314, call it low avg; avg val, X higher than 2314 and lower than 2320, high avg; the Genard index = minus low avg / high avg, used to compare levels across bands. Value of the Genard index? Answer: -1.00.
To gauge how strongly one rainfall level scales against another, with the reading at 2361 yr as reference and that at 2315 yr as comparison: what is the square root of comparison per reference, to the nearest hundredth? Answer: 0.91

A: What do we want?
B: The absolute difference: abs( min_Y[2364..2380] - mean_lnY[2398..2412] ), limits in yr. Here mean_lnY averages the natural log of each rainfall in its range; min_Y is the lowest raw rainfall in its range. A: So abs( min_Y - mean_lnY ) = 208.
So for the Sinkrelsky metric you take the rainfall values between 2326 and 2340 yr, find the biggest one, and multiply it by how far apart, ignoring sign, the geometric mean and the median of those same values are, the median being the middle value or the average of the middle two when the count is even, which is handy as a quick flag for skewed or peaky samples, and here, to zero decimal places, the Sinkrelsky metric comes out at 782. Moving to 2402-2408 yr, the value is 2682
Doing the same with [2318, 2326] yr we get 962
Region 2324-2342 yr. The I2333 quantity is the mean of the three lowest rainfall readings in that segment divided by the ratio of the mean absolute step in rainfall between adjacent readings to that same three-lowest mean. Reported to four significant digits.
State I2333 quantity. 3299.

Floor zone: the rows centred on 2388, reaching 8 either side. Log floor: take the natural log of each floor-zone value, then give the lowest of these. 4.62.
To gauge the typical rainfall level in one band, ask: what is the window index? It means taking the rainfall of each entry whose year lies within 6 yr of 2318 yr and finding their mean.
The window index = 224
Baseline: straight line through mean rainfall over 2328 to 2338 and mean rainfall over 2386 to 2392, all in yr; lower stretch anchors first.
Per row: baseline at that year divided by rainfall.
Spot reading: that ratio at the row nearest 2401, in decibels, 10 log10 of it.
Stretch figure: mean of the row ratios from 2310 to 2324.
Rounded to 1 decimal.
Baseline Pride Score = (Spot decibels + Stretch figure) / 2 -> -1.3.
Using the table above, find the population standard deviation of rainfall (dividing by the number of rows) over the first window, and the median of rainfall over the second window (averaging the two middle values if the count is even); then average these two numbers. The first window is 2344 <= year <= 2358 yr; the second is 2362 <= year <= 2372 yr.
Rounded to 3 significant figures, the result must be 118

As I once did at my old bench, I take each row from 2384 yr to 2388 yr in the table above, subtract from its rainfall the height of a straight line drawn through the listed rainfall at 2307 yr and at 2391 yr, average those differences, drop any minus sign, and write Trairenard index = 26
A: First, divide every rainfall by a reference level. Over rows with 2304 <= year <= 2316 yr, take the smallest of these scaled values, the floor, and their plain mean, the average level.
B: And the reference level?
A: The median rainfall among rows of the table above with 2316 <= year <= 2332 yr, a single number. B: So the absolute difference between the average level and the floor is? 0.031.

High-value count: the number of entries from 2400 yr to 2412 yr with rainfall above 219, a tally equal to 3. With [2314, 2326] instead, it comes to 4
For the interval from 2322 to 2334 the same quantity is 3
